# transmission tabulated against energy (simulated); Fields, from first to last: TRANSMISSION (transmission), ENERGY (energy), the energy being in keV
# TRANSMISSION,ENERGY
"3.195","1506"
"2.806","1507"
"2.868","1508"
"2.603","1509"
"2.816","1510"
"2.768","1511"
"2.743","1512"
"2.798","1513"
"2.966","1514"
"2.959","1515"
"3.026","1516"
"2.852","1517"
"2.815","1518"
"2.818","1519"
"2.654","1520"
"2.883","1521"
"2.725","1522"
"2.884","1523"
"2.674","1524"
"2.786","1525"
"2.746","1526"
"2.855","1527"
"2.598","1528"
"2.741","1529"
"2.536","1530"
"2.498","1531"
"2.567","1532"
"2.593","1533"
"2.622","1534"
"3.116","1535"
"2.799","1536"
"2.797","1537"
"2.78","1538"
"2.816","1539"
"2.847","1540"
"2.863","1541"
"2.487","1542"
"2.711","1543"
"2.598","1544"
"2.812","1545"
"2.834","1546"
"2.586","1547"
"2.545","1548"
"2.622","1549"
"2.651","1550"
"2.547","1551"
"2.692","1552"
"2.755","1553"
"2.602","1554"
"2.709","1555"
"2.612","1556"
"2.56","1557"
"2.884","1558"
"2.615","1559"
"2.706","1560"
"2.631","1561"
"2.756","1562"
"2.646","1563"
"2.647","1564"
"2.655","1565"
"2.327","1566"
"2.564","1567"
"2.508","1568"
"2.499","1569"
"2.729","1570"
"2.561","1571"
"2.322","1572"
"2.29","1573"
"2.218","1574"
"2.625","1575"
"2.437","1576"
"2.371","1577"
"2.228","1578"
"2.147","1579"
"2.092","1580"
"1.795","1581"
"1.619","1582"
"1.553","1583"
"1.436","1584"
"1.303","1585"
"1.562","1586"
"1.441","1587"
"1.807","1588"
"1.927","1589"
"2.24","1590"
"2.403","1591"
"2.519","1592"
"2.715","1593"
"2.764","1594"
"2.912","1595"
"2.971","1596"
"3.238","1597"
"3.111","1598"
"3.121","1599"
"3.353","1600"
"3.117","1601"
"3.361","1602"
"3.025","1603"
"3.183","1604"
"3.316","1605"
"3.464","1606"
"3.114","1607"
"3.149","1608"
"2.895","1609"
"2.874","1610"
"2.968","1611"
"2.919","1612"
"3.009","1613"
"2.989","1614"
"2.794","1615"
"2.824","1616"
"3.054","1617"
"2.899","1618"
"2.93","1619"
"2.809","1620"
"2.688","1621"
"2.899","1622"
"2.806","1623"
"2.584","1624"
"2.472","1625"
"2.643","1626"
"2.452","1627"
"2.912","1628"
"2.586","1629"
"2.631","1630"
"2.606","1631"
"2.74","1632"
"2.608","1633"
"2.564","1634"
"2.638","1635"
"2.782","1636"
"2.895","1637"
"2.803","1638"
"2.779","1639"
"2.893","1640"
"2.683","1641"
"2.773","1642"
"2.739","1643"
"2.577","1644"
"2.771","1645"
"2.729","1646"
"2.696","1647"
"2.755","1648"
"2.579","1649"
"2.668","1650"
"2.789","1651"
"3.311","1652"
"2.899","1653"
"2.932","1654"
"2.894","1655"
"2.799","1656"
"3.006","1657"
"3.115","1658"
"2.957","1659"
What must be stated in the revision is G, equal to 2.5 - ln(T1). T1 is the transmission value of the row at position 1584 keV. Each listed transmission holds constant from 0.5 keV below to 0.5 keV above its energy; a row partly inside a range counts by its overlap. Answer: 2.14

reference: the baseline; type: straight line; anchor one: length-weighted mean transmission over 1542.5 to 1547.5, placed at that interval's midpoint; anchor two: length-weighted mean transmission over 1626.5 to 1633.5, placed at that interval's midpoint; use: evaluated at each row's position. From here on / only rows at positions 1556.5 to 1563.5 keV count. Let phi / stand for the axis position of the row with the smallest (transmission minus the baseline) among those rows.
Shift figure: 1557 keV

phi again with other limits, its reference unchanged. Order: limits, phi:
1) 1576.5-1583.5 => 1583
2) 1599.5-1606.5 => 1603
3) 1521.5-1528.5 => 1528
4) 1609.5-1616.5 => 1615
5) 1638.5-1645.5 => 1644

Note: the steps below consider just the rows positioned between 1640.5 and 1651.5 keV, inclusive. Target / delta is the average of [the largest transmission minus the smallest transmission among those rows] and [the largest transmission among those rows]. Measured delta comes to 1.50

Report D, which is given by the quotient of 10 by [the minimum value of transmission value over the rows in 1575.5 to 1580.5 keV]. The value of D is 4.78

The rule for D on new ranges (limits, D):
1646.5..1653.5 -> 3.88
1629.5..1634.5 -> 3.90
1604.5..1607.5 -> 3.21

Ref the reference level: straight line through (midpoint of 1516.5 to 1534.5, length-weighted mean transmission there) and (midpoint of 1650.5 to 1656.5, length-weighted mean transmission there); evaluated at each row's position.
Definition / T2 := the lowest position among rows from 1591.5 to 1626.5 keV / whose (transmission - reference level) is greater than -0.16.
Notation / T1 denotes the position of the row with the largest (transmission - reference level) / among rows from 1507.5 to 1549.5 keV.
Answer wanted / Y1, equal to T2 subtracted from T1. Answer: -58 keV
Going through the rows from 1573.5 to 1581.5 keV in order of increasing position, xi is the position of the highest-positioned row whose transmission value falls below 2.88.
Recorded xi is 1581 keV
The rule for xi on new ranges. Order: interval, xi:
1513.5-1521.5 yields 1520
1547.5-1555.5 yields 1555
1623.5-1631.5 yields 1631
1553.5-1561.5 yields 1561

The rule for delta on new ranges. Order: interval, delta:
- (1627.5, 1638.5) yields 1.63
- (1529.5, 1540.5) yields 1.87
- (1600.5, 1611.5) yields 2.03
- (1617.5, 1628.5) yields 1.70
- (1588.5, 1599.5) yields 2.27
